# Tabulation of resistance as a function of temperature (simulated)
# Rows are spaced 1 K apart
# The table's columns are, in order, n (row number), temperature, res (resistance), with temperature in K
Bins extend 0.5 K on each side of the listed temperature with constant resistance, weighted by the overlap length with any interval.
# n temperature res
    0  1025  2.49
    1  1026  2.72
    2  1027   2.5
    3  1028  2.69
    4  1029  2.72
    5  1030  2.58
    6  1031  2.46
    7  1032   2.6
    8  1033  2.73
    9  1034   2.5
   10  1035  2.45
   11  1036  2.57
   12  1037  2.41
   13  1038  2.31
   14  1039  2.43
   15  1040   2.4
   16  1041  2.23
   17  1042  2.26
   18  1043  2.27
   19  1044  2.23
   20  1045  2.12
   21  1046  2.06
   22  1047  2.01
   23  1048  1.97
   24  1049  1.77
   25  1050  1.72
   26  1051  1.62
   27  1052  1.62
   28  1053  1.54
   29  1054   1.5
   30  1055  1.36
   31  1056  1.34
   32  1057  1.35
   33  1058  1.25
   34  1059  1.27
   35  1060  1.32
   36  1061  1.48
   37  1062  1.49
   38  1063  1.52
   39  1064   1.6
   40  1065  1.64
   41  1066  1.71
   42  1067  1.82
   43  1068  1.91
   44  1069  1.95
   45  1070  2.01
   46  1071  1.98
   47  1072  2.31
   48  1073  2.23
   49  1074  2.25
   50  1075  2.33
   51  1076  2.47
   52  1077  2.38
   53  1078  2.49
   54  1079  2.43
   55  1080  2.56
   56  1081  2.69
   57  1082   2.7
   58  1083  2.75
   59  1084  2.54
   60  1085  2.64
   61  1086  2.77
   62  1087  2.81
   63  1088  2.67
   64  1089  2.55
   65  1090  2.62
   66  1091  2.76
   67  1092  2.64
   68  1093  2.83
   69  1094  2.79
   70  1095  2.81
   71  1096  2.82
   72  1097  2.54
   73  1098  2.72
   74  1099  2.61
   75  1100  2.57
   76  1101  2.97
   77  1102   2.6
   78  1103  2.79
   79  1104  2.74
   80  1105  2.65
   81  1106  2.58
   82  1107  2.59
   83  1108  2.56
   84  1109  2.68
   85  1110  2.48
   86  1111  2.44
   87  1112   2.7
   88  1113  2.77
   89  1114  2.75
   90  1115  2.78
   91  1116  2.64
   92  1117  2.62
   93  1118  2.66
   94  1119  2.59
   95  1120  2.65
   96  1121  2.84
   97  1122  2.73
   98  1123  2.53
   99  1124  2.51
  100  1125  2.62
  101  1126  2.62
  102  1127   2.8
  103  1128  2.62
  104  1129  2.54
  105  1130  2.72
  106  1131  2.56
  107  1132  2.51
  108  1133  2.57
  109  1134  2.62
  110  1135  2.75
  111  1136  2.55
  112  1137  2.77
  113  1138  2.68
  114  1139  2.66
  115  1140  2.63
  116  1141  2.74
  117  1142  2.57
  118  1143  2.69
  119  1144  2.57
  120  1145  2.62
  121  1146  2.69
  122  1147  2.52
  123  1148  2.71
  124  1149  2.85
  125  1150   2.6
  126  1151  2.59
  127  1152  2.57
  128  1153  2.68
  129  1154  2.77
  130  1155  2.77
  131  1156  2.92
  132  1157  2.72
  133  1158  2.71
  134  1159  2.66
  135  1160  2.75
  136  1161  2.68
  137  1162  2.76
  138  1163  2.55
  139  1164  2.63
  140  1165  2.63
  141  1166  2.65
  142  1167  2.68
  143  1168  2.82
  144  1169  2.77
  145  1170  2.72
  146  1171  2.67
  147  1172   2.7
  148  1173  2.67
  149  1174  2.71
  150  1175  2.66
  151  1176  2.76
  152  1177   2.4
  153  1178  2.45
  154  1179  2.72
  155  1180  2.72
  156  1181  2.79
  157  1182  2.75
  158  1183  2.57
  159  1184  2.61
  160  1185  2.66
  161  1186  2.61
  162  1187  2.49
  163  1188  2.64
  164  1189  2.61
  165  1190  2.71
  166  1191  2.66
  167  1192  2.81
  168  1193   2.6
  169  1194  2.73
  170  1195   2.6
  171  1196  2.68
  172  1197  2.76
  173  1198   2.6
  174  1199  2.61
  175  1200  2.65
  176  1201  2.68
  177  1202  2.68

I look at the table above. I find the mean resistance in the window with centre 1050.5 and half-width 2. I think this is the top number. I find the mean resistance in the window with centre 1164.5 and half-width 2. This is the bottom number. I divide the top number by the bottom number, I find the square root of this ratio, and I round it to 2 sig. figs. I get 0.80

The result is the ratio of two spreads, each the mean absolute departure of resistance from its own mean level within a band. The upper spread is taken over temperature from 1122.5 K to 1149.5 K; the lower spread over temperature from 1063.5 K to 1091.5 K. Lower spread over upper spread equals 4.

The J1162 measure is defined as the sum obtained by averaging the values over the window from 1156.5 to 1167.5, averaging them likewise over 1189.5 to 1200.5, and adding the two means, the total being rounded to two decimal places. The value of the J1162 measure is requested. 5.35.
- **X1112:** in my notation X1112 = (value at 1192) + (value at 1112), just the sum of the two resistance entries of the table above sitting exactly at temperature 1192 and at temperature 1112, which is 5.5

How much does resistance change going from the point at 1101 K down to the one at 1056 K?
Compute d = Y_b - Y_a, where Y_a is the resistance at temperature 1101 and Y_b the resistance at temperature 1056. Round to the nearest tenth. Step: -1.6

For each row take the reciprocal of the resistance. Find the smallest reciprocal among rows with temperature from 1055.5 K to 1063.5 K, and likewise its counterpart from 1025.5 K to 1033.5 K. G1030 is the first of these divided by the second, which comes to 1.80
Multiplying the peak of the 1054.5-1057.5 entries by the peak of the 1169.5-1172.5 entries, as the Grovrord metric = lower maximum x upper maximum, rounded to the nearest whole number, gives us 4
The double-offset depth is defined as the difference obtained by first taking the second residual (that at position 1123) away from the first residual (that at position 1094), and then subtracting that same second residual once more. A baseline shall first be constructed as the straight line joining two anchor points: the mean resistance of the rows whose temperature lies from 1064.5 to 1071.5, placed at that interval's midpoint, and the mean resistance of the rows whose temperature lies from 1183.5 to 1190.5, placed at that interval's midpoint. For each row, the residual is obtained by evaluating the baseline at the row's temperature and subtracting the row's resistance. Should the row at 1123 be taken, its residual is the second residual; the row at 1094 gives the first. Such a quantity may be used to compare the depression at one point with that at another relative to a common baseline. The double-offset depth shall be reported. -0.13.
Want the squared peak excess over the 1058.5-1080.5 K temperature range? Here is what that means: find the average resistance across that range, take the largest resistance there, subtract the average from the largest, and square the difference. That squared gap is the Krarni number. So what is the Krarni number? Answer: 0.36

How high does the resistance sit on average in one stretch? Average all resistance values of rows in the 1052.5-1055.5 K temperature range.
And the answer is 1.5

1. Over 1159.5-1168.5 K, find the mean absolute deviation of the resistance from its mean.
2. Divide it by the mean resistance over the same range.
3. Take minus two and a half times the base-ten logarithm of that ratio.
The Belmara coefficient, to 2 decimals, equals 4.09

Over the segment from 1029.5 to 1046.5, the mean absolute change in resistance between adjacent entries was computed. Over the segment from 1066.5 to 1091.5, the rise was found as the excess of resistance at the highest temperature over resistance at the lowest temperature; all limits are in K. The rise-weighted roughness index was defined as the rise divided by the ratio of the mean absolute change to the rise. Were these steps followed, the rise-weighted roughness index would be 8.7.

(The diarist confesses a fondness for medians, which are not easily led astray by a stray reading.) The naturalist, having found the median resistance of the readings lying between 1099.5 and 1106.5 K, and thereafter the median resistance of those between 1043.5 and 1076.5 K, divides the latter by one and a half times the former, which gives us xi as 0.43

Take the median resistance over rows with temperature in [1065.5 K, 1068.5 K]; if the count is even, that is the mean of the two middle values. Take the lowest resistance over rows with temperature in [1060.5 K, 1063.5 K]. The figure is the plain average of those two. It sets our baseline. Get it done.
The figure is 1.65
